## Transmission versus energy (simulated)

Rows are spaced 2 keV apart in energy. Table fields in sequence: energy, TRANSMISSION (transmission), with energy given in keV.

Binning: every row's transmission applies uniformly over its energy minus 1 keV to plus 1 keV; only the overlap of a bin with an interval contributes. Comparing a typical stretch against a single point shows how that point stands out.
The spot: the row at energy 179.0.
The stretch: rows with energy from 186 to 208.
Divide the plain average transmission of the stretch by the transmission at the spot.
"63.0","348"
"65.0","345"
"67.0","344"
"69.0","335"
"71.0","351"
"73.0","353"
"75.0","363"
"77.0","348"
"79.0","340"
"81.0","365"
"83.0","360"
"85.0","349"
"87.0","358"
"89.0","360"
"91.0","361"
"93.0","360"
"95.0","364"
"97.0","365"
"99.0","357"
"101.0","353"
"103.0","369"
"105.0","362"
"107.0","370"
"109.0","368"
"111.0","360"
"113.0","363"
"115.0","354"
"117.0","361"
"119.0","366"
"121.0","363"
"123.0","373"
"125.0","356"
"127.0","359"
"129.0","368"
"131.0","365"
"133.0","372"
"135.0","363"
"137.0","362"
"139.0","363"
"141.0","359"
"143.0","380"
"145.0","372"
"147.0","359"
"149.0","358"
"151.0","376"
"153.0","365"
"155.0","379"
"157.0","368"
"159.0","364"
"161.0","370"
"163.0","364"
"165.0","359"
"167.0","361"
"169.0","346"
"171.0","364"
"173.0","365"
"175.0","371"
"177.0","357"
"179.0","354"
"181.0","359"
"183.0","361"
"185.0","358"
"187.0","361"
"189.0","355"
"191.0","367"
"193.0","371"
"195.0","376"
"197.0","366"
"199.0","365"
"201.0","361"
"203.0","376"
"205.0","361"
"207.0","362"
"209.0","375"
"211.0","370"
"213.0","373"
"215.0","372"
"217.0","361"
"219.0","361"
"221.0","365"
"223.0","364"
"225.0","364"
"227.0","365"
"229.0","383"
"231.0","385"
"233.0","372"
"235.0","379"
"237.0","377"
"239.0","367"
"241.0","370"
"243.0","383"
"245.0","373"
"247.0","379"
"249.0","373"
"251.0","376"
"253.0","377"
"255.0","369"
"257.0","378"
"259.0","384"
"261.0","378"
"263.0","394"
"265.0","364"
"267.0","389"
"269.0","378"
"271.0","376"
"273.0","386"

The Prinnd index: 1.03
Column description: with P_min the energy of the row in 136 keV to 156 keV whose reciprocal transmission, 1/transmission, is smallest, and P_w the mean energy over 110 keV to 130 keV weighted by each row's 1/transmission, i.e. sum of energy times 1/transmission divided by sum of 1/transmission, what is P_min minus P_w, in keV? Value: 23.0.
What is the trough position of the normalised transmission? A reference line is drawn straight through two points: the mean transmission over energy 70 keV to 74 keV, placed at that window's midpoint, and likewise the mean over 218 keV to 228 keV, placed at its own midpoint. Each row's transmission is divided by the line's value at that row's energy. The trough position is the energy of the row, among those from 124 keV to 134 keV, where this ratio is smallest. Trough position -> 125.0 keV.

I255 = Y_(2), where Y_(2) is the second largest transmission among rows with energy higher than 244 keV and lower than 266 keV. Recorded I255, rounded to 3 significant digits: 384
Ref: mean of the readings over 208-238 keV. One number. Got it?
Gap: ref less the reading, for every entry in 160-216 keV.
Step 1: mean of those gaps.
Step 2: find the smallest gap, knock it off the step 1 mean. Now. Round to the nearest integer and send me 12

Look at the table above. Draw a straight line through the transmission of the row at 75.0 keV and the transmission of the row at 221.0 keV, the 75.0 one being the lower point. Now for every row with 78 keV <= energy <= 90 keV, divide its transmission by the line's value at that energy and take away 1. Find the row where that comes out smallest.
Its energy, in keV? 79.0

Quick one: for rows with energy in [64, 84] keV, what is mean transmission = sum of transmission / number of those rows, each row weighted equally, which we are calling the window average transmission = 350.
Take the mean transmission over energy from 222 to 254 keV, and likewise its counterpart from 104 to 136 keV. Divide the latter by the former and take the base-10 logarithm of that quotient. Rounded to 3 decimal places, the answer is -0.012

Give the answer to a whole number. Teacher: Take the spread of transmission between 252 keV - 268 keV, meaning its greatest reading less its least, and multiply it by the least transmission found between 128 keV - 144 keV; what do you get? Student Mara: 10770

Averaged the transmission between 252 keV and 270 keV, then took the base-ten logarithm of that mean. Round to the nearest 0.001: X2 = 2.579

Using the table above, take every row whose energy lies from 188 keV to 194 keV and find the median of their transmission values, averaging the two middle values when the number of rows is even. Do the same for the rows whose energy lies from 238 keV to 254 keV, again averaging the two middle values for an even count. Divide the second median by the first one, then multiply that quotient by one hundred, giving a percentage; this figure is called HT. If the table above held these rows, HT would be 102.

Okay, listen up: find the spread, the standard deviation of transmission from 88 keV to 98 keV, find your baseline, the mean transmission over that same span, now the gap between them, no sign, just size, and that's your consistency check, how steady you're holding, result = 360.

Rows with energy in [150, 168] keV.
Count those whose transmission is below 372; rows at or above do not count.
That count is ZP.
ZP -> 7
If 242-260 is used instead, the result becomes 1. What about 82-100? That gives 9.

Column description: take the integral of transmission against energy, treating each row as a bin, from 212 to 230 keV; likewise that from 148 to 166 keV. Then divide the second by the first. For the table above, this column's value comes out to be 0.998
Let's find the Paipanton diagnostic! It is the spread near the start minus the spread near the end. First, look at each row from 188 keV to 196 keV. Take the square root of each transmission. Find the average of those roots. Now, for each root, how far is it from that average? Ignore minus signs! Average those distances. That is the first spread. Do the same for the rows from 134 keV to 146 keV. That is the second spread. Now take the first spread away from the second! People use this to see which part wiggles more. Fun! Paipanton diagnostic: 0.00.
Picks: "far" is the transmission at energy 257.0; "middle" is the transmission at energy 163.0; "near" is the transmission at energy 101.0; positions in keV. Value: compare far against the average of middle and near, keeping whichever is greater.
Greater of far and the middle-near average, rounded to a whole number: 378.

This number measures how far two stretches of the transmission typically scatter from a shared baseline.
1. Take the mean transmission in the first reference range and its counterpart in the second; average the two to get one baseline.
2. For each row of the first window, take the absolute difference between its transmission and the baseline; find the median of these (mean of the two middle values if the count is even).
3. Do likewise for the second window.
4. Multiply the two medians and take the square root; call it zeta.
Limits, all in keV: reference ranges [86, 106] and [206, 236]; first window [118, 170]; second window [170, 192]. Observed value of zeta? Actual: 5.51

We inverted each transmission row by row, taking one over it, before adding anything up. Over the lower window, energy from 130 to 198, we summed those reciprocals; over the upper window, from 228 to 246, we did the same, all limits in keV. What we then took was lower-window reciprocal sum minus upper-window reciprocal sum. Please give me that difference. 0.069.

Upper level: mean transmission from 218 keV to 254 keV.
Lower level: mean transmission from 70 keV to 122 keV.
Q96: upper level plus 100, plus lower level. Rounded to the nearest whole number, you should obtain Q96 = 832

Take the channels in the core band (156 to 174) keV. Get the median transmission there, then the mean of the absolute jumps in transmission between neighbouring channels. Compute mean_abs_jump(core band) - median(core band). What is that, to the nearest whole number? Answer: -357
